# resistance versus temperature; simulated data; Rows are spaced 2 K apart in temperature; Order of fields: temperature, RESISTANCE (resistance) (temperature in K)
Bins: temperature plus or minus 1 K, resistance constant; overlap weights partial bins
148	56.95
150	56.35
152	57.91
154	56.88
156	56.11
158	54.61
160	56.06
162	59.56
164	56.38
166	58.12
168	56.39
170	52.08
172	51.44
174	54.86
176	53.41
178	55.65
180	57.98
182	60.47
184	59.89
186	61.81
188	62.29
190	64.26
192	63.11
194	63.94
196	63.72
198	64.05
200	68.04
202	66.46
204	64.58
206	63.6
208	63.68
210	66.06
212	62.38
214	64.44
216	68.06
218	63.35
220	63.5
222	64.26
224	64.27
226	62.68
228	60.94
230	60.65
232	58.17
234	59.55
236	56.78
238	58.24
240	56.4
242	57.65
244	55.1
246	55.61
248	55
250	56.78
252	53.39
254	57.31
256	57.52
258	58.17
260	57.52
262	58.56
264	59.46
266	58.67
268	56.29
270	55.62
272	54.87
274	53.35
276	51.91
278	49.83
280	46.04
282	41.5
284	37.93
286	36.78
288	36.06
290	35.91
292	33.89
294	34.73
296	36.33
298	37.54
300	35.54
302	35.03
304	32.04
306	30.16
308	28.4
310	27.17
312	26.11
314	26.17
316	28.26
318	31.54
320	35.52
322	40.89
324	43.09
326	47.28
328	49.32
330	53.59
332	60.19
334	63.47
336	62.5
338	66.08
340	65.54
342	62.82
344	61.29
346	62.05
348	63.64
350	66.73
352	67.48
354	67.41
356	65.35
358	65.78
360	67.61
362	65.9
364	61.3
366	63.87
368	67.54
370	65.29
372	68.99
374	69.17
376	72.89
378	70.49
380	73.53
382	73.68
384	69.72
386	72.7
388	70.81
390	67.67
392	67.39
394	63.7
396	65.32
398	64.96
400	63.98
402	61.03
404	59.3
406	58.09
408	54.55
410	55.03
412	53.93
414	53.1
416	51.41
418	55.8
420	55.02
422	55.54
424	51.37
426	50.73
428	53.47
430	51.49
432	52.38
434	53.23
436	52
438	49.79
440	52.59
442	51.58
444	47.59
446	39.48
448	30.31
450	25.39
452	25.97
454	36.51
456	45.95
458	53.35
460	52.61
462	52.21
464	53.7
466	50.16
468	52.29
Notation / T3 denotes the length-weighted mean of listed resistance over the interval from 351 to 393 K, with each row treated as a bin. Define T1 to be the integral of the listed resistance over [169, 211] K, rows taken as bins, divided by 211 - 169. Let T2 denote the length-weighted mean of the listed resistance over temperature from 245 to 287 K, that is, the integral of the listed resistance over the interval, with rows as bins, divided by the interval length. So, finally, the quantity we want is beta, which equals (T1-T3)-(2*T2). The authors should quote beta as -113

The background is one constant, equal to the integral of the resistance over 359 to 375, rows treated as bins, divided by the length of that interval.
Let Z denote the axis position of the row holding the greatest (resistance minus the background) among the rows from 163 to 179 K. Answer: 166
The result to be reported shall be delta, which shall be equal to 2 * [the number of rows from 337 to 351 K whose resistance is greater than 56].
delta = 14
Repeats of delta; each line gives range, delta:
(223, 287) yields 38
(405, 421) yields 2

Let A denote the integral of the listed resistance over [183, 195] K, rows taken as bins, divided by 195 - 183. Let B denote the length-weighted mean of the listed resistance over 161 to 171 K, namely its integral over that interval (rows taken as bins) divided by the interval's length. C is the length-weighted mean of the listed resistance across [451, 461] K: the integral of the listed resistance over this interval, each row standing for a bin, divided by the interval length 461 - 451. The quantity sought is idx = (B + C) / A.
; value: 1.59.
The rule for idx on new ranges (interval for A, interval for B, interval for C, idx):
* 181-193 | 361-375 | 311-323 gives 1.57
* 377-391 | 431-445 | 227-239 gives 1.55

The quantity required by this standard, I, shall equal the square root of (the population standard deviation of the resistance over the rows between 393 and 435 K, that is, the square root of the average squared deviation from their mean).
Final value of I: 2.2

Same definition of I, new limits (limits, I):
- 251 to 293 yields 3.0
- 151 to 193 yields 1.9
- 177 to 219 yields 1.7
